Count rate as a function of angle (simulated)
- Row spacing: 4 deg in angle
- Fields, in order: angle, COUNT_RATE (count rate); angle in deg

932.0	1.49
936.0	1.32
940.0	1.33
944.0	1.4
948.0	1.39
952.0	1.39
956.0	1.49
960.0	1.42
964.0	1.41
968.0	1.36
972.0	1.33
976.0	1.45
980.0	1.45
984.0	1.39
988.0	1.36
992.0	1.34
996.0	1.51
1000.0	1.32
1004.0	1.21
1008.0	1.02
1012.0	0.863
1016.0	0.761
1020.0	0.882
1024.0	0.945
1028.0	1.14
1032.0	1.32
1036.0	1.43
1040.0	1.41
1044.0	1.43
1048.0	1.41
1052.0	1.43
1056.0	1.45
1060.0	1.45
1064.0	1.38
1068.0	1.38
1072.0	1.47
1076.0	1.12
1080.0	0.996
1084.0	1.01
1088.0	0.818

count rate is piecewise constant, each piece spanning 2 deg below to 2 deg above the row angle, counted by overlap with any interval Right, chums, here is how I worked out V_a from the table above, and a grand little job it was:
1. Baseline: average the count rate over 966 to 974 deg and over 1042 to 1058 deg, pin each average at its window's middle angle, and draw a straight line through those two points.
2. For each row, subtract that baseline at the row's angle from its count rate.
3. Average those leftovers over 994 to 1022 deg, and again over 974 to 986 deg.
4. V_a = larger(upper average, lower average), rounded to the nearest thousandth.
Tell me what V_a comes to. 0.074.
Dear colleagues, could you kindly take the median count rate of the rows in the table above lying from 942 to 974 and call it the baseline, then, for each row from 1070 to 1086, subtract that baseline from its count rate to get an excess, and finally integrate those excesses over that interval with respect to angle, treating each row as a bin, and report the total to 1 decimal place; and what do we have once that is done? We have -3.9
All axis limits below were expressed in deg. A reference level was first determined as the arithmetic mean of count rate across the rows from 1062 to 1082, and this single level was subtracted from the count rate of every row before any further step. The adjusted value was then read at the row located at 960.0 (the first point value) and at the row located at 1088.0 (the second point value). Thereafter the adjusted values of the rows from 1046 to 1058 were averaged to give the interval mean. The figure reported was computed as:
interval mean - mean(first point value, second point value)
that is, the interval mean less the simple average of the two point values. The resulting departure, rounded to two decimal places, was 0.31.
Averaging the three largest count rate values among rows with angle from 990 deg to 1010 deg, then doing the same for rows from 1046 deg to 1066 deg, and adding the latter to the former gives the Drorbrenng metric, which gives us 2.8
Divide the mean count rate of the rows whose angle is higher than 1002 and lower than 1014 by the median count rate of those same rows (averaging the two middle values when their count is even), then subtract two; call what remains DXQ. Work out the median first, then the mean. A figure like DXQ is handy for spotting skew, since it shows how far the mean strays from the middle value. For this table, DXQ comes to -0.989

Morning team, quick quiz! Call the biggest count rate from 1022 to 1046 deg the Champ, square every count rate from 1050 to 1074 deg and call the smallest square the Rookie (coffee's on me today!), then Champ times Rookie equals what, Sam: 2.7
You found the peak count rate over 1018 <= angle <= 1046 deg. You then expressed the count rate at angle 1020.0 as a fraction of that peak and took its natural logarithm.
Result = -0.48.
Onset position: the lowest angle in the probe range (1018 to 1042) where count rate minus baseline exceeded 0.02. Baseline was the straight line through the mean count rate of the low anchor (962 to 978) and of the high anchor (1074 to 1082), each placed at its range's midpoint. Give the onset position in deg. 1032.0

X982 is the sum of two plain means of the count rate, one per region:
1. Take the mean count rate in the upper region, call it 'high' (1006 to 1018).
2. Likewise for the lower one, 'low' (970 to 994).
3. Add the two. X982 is 2.27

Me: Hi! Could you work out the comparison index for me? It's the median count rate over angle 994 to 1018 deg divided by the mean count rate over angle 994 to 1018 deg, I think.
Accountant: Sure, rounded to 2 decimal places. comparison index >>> 1.00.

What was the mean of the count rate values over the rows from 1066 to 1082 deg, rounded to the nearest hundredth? 1.24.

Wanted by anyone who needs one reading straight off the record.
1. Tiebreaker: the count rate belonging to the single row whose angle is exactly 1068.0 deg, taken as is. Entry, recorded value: 1.38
